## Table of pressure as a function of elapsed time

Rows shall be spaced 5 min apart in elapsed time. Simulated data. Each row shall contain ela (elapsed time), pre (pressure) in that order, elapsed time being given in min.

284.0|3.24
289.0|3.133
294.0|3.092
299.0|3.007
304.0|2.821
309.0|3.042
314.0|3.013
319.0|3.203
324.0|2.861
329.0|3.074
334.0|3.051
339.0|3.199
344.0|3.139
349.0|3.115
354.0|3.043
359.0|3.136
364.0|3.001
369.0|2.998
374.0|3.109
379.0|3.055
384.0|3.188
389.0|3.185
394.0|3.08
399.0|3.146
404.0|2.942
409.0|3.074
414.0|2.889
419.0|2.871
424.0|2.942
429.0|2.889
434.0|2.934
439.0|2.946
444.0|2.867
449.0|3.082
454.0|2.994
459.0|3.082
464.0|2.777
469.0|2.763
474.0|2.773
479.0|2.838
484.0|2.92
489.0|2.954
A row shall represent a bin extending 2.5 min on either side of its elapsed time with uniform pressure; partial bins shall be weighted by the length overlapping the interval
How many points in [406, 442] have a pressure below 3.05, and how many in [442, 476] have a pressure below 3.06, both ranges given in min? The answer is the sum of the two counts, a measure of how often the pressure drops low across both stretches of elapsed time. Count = 11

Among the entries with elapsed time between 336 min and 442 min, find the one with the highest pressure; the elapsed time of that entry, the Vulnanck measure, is 339.0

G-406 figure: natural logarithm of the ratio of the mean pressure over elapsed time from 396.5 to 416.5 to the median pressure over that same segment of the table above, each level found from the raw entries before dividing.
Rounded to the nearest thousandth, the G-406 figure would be 0.002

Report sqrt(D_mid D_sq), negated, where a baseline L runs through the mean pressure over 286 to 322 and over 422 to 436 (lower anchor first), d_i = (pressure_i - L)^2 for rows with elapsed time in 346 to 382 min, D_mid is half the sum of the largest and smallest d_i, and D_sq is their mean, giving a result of -0.010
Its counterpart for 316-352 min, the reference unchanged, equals -0.018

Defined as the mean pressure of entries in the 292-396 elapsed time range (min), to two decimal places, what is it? 3.07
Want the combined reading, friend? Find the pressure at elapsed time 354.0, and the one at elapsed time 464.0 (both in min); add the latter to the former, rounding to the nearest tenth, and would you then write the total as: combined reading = 5.8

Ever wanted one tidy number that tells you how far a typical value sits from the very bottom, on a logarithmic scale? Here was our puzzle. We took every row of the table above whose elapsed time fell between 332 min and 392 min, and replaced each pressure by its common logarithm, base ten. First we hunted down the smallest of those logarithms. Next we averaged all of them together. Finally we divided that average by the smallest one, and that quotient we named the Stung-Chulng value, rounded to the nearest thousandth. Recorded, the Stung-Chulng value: 1.031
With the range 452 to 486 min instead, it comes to 1.039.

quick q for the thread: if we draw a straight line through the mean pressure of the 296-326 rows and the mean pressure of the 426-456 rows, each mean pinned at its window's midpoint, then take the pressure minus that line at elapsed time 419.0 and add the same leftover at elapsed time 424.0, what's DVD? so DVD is -0.10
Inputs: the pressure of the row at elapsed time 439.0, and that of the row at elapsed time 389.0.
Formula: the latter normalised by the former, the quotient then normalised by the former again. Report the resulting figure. 0.367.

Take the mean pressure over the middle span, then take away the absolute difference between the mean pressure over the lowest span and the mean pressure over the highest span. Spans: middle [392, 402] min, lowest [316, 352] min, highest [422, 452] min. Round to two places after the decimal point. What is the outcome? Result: 2.96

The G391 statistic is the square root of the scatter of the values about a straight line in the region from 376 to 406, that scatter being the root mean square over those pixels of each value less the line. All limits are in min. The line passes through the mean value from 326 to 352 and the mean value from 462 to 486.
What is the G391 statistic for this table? 0.36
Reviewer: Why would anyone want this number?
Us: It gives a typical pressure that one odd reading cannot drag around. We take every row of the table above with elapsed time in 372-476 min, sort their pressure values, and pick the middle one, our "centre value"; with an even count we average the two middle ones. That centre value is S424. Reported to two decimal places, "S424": 2.95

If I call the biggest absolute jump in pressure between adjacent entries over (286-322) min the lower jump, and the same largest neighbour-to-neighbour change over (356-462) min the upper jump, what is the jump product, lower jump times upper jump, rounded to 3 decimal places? 0.048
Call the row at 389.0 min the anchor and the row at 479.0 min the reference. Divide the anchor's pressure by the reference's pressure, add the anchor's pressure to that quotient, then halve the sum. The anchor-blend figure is 2.15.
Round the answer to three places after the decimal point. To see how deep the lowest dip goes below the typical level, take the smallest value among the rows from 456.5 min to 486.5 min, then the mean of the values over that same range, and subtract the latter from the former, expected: -0.096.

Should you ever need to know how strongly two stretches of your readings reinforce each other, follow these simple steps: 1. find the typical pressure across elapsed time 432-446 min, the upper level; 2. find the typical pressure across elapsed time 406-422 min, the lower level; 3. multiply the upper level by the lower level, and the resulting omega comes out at 8.6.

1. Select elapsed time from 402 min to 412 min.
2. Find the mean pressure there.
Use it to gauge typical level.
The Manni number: 3.01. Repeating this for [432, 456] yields 2.96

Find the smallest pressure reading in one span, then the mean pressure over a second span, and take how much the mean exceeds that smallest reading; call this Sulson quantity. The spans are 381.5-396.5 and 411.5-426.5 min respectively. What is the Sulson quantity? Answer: -0.18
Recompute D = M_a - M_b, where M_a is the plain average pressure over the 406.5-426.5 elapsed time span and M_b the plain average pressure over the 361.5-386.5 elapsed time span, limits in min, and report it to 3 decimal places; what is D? -0.126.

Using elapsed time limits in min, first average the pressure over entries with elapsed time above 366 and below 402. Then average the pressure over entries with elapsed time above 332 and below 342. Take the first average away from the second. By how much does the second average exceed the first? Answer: 0.02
